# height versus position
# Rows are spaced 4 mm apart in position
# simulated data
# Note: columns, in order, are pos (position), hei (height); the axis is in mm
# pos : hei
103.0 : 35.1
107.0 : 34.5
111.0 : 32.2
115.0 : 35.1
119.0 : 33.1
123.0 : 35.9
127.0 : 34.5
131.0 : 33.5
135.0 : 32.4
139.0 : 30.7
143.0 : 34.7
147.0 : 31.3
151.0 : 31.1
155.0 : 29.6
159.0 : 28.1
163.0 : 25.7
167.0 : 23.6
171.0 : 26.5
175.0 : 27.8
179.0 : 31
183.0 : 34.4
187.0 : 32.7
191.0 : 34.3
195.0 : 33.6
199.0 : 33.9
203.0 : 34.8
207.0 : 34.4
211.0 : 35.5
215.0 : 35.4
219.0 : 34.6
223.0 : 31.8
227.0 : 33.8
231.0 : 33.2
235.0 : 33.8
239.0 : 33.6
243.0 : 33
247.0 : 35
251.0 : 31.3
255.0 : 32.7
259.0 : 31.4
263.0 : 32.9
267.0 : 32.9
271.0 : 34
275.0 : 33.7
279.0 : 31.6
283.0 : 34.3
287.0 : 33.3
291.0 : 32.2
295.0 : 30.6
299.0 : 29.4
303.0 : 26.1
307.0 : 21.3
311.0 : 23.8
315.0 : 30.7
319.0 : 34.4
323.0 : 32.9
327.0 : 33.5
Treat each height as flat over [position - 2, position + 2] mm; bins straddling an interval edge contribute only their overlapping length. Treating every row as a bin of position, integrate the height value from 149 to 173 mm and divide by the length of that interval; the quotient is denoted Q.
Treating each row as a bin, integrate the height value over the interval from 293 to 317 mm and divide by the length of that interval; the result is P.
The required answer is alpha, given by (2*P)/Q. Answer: 1.97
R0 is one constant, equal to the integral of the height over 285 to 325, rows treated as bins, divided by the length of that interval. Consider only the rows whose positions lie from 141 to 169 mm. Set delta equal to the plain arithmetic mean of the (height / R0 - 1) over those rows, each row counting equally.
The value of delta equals -0.01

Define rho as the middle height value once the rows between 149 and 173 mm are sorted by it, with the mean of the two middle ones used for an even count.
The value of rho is 27.3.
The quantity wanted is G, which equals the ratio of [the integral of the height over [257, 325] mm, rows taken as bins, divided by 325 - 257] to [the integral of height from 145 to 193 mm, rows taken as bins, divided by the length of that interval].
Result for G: 1.04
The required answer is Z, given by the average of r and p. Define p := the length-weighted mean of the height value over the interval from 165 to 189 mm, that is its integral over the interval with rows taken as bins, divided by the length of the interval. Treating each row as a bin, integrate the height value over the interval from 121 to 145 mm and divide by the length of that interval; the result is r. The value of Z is 31.5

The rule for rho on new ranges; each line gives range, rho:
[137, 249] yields 33.4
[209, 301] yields 33.2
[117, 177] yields 31.1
